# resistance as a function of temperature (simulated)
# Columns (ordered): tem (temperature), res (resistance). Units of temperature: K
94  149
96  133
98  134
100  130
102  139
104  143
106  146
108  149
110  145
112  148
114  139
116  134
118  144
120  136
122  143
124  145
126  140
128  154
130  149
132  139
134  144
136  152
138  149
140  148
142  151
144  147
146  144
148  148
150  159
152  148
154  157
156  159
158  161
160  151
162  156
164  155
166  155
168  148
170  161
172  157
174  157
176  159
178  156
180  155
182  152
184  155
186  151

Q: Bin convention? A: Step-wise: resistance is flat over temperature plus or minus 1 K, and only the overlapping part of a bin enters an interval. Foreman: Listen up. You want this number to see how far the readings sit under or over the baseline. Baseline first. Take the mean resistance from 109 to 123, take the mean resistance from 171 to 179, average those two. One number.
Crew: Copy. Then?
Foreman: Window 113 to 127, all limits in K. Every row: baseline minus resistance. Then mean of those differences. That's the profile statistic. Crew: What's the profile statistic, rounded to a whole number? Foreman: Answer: 9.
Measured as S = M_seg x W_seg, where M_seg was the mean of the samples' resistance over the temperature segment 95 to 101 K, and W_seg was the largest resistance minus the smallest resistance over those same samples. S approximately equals 529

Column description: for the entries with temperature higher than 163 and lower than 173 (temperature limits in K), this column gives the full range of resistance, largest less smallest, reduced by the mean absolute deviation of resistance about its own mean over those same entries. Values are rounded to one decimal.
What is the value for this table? 10.0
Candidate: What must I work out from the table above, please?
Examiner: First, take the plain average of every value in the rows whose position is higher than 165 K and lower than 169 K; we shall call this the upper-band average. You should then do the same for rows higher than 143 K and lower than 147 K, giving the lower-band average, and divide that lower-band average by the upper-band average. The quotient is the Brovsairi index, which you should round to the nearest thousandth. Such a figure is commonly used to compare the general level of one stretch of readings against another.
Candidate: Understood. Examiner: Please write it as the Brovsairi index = 0.960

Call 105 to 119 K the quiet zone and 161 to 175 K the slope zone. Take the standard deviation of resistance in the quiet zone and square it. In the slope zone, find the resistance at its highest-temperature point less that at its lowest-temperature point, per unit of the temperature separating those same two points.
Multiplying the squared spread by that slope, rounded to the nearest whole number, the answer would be 2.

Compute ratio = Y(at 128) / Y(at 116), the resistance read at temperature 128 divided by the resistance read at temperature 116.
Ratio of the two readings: 1.15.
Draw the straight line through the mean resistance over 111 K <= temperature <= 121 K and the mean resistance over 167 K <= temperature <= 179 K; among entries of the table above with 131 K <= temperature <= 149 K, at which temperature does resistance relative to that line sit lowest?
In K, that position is 132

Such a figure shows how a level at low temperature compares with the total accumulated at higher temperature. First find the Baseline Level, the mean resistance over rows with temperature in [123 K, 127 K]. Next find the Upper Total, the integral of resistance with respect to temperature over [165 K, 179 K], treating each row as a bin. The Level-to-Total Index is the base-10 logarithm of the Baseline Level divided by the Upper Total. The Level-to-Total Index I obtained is -1.19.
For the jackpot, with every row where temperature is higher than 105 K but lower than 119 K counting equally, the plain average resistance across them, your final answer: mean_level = 144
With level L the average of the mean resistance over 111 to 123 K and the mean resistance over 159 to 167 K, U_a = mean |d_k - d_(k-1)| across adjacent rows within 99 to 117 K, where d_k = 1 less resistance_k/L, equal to 0.034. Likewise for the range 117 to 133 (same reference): 0.049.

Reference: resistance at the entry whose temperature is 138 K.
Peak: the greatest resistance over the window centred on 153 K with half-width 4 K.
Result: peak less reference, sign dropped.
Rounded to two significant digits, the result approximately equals 10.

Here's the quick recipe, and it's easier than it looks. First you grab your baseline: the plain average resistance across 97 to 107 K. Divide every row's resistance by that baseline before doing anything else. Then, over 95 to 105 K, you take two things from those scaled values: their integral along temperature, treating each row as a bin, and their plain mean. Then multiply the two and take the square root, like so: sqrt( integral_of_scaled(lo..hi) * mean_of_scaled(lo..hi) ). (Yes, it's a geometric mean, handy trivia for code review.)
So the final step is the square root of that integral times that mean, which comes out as 3.1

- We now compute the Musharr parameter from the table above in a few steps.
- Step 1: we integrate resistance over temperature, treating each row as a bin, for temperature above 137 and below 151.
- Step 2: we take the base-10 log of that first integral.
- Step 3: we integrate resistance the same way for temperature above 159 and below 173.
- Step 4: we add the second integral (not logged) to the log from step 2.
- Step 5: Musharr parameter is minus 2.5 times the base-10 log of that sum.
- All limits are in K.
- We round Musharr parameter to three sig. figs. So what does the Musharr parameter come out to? -8.34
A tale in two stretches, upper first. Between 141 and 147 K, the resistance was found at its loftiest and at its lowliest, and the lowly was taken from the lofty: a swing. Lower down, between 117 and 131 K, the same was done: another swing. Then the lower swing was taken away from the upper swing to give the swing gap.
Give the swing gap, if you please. -11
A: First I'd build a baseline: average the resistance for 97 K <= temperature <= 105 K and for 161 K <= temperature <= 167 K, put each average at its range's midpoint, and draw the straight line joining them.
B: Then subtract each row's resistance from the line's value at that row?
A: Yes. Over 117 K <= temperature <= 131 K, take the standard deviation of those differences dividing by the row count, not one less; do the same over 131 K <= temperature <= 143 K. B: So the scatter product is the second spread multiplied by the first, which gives 17.8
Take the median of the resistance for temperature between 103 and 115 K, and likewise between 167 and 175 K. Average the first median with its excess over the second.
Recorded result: 67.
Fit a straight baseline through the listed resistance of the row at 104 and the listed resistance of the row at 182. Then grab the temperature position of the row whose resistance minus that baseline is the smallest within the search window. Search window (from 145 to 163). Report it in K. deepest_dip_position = 146 K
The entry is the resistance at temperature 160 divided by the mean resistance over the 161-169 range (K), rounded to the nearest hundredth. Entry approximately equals 0.98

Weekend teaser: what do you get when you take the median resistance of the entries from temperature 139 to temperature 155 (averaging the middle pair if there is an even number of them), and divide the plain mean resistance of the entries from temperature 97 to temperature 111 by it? 0.95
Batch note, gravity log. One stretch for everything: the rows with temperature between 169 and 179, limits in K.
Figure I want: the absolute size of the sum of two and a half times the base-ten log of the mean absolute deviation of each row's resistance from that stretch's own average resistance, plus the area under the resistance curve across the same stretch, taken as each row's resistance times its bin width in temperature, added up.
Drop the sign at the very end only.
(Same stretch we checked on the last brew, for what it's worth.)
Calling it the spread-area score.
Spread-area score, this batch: 1581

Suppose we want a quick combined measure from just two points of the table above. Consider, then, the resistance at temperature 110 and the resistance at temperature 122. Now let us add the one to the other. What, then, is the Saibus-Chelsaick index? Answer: 288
